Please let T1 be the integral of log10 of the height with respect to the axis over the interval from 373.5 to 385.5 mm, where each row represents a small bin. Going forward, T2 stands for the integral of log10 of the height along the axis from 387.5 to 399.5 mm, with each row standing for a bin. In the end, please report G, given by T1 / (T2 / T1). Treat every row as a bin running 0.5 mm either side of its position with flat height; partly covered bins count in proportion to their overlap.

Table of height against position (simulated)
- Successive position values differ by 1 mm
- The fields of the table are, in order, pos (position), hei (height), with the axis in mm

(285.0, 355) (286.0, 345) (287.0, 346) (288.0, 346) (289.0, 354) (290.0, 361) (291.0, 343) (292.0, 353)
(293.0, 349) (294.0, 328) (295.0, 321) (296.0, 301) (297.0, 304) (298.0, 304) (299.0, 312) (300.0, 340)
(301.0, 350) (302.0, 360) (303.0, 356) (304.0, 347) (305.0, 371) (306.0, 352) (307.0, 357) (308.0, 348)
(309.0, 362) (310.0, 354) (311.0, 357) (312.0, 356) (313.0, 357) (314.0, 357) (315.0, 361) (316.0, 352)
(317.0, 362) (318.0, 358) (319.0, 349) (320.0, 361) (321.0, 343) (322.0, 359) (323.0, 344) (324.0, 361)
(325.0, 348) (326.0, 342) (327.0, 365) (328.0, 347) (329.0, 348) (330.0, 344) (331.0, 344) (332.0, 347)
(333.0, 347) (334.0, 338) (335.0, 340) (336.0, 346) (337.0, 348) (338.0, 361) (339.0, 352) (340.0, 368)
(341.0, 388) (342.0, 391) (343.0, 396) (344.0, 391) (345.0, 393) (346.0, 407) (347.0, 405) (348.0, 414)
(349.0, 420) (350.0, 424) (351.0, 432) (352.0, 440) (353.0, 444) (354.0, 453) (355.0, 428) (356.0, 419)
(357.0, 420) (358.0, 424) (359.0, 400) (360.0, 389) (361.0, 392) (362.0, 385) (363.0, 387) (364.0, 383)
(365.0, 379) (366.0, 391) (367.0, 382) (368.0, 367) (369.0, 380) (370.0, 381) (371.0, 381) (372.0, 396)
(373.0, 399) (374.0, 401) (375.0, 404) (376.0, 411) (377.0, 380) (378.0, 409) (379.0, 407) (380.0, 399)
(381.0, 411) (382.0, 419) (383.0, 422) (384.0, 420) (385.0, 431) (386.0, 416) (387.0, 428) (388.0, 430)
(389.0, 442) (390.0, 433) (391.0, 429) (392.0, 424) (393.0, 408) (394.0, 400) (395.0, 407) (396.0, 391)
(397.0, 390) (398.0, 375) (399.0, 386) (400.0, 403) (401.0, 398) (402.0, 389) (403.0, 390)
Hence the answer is 31.3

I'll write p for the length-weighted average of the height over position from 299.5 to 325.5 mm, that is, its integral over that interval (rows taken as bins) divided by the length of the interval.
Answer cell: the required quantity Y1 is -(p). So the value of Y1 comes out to -355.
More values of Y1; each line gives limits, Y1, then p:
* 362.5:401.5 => -403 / 403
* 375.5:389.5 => -416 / 416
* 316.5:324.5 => -355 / 355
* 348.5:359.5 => -428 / 428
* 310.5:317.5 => -357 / 357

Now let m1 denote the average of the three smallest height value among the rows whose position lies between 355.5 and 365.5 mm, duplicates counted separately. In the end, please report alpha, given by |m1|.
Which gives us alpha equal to 382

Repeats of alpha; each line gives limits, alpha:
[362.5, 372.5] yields 375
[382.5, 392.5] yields 419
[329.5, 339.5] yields 341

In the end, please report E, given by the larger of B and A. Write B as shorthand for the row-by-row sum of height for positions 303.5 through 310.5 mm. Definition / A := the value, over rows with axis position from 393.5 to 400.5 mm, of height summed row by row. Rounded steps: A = 2752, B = 2491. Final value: 2752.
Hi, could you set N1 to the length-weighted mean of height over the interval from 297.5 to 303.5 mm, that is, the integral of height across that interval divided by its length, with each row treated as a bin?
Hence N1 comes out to 337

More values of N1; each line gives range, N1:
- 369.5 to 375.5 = 394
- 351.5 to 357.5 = 434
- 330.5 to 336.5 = 344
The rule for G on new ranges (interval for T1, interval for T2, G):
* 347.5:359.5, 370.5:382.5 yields 31.9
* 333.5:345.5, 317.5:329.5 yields 31.0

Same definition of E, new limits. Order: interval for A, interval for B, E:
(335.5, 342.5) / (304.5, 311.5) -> 2554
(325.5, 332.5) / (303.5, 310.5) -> 2491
